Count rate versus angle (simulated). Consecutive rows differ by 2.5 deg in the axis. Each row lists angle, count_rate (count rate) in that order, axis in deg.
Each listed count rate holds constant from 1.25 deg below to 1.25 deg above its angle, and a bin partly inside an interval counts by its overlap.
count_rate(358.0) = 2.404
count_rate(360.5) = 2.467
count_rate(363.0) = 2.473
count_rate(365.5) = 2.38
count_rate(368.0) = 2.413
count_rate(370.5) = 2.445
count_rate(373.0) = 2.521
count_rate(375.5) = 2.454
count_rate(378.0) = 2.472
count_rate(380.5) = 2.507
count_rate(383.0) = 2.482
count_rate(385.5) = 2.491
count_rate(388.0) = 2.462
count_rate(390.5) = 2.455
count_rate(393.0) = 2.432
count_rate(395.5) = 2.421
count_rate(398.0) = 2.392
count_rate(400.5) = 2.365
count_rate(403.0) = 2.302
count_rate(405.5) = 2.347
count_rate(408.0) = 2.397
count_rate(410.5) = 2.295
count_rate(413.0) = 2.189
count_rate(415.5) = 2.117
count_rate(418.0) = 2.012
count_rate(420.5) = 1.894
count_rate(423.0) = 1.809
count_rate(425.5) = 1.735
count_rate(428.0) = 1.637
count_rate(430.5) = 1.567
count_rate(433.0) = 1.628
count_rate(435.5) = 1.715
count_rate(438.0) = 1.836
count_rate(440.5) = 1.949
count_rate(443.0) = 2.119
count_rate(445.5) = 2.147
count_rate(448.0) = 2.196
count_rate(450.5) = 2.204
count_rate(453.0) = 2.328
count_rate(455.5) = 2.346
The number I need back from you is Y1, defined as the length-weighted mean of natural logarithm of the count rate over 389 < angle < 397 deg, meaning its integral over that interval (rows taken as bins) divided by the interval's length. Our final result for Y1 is 0.890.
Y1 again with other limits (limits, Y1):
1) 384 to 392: 0.904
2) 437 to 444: 0.675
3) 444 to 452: 0.781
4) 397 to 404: 0.856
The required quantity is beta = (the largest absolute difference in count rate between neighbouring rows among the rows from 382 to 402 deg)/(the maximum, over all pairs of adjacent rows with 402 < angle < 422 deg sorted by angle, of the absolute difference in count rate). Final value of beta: 0.2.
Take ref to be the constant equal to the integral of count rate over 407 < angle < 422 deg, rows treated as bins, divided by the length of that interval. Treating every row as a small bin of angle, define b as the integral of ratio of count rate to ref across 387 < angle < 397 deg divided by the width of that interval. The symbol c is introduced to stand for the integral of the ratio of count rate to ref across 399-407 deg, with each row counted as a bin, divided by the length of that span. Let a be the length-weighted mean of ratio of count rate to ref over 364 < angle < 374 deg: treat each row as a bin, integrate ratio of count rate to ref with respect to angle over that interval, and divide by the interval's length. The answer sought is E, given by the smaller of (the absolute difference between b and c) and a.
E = 0.05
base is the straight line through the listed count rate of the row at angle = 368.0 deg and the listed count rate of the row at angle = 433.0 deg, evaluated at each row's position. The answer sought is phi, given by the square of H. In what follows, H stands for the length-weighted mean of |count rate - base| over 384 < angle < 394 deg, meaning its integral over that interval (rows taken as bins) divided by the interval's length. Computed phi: 0.09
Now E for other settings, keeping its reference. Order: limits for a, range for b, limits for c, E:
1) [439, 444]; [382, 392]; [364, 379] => 0.01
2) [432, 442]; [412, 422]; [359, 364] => 0.20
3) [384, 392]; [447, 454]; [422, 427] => 0.22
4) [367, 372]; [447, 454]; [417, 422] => 0.14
